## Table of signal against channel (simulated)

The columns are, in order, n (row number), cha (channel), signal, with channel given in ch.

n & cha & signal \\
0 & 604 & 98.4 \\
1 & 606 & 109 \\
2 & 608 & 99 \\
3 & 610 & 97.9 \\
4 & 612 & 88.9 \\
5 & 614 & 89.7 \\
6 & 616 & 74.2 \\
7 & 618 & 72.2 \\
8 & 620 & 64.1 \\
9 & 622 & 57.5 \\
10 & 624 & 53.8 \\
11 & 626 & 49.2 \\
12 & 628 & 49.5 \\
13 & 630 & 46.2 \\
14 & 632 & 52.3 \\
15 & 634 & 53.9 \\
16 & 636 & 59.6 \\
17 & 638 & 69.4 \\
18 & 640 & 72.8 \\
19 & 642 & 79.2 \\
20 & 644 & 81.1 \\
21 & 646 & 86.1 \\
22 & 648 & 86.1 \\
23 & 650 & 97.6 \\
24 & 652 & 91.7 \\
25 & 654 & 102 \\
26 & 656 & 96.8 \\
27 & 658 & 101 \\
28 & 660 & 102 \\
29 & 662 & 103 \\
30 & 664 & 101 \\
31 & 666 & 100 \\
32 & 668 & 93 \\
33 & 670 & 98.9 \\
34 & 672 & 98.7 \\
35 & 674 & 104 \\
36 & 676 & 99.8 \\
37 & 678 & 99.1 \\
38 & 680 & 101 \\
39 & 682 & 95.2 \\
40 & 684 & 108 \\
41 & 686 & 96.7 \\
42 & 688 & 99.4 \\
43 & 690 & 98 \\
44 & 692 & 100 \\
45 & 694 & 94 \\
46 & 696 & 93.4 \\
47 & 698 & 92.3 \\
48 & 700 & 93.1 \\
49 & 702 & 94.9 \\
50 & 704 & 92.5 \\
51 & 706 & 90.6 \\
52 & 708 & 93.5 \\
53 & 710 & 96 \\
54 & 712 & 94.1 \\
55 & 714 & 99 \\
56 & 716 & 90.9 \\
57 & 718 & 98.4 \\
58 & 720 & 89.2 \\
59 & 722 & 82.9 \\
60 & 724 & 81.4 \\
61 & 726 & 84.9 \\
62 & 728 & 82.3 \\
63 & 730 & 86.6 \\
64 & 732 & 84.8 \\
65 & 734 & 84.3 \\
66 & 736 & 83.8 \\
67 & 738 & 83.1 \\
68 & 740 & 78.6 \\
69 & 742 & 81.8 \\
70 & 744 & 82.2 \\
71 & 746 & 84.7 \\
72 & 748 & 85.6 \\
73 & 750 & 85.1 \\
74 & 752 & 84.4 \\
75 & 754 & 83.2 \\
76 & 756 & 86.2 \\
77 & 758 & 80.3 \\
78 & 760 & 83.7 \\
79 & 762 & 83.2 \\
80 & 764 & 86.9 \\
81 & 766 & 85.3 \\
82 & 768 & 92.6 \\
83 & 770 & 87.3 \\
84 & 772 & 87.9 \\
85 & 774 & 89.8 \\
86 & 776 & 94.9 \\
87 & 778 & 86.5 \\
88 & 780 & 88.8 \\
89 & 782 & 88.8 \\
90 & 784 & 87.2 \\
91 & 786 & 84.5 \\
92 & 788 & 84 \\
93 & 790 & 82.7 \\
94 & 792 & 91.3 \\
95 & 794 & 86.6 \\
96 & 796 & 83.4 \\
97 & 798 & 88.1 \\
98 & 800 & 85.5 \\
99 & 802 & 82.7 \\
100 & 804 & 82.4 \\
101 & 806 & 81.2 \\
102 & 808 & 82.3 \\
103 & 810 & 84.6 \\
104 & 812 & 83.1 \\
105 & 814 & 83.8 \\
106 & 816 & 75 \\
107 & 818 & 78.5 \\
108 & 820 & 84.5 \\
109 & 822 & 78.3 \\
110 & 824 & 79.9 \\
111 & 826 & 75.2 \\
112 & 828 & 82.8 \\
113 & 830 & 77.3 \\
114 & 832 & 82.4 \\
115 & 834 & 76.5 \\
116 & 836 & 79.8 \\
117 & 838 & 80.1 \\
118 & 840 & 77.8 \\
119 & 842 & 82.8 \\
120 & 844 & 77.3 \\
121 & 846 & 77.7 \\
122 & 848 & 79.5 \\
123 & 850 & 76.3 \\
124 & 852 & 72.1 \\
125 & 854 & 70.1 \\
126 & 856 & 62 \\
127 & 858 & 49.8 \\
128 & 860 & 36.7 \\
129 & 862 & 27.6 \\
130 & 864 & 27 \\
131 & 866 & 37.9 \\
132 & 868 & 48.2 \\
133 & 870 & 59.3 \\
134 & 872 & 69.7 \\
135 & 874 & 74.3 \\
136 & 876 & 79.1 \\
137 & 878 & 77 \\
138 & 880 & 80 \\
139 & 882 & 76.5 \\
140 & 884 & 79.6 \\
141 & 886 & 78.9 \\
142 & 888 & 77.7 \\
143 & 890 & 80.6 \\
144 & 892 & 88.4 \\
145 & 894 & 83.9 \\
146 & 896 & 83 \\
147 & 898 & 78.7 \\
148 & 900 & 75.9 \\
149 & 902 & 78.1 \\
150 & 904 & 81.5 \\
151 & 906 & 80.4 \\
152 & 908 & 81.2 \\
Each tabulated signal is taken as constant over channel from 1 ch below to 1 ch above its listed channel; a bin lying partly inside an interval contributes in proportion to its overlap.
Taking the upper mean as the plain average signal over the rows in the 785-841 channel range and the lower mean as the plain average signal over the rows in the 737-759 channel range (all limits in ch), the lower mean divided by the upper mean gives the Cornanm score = 1.0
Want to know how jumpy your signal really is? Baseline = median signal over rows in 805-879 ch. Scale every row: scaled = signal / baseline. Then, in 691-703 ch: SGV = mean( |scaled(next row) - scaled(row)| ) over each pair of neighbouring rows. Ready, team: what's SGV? 0.027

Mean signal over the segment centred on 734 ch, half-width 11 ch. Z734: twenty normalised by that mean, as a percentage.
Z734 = 24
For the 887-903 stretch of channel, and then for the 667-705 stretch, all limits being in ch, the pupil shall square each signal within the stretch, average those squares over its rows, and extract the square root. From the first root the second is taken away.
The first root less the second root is -17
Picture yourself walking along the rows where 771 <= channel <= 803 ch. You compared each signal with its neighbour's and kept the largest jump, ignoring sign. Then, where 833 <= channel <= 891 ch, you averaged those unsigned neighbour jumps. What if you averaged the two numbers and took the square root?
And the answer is 2.61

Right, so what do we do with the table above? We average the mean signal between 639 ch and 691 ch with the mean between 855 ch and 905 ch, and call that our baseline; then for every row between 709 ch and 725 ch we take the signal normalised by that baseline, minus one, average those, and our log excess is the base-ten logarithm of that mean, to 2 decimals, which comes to -0.92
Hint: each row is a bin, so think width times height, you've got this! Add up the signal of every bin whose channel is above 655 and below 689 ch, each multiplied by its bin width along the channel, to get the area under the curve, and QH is 3395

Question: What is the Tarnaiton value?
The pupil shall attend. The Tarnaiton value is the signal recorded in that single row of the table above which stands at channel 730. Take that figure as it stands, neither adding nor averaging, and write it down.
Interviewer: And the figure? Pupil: 86.6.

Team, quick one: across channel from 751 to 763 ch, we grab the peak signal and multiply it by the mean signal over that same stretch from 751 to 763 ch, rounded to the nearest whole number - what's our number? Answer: 7198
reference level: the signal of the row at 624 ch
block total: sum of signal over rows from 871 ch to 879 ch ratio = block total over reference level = 5.6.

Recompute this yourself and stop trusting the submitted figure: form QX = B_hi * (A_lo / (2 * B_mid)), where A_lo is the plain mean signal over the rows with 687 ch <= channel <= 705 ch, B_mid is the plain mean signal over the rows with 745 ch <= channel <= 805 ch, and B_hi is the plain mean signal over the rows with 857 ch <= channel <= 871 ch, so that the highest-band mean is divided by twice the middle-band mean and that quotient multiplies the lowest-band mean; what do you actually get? 23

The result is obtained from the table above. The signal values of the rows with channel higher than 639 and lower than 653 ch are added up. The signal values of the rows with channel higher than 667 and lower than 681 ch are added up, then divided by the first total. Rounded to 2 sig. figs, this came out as 1.2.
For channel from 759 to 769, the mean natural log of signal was 4.46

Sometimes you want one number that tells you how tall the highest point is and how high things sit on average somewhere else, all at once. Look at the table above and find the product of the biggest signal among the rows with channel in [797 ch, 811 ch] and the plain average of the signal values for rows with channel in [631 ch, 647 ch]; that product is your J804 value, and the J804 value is 6105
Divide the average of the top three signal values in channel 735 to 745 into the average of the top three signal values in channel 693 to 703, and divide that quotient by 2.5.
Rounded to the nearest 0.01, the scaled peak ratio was 0.45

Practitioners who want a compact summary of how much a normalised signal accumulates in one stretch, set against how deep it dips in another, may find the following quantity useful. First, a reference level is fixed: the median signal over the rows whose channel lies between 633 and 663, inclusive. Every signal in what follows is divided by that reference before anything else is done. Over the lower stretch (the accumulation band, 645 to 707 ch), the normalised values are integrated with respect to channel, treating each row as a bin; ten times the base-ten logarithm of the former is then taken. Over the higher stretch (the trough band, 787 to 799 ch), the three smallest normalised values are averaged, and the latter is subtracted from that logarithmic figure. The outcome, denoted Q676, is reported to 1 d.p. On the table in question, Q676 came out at 17.5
